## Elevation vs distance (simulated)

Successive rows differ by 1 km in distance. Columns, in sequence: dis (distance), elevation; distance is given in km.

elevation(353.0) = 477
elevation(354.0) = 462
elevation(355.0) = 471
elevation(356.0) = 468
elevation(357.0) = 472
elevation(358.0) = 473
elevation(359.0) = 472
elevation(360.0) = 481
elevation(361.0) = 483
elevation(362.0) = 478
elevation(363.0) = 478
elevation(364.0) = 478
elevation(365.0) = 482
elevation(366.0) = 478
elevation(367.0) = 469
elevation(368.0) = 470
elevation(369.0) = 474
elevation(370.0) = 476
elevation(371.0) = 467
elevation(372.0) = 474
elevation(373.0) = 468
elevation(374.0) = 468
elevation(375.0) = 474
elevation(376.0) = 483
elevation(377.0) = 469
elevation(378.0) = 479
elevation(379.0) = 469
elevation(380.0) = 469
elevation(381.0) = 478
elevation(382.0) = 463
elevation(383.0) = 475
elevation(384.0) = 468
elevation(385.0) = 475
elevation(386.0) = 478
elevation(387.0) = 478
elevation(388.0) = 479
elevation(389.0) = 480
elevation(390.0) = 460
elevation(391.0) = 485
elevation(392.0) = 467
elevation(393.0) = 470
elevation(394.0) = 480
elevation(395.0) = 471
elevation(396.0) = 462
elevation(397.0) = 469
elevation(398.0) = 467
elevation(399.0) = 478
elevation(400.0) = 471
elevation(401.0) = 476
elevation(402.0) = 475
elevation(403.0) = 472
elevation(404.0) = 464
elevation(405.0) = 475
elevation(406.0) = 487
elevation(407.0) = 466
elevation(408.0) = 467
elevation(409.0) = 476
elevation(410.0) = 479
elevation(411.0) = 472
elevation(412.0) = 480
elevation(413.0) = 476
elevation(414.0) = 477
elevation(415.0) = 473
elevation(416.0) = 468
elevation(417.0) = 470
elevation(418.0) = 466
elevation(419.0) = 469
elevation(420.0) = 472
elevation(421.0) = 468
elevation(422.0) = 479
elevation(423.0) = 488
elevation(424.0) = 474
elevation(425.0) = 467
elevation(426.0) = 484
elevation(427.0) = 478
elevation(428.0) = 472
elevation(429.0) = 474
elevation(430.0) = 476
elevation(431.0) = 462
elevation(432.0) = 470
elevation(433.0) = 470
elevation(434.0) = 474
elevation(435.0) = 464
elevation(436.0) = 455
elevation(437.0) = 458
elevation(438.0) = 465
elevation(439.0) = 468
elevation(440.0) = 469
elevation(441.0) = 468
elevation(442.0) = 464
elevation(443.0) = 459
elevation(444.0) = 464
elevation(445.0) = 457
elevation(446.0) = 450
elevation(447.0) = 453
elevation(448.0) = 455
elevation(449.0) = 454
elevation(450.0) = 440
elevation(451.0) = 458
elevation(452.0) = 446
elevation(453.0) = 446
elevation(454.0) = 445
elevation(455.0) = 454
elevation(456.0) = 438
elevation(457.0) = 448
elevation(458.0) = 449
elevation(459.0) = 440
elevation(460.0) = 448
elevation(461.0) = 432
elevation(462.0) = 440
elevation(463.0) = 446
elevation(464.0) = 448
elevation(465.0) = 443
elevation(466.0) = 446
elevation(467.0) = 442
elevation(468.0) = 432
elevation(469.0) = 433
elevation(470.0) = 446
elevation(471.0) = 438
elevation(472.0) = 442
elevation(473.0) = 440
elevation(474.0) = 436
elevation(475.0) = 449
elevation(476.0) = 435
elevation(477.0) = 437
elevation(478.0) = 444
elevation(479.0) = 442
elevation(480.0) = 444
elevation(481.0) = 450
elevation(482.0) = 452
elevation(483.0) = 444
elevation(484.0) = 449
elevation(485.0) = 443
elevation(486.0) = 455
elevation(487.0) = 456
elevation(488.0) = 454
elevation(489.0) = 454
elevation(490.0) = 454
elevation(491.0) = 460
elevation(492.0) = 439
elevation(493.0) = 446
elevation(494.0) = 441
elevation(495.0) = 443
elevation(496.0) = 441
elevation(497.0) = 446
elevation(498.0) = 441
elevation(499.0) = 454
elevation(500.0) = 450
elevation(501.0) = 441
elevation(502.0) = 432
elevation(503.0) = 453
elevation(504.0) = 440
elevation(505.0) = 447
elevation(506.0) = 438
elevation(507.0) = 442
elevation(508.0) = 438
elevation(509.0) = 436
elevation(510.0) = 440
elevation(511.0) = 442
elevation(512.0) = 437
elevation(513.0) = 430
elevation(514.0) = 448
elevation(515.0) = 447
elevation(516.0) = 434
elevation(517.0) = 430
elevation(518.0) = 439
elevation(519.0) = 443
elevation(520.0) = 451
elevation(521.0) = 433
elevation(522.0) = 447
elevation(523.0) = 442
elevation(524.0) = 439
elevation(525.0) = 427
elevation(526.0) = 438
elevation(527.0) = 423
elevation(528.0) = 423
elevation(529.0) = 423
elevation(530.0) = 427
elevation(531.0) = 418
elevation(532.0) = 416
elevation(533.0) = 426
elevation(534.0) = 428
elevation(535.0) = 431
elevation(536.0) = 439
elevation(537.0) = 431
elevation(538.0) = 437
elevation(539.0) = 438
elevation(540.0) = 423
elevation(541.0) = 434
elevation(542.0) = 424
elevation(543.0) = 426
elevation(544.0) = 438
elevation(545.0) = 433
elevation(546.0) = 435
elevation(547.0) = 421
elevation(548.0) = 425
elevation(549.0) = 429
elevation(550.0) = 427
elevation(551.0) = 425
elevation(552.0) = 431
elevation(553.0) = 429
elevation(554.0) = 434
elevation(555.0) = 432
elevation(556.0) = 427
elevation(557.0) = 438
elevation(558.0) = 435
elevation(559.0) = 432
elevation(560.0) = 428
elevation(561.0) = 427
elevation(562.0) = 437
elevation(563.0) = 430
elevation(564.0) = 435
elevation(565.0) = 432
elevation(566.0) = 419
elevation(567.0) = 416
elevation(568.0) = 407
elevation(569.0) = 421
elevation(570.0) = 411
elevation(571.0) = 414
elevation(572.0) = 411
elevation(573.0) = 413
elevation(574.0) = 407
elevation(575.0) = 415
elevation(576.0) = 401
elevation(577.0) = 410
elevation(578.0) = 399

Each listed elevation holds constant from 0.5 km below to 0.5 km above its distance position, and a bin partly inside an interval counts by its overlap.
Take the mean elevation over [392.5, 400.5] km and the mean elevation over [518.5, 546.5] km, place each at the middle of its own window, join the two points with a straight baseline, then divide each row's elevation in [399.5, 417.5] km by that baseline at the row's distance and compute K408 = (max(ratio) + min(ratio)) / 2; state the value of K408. 1.01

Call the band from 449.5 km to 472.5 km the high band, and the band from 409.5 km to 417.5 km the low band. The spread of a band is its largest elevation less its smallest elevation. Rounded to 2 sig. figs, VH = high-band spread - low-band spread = 14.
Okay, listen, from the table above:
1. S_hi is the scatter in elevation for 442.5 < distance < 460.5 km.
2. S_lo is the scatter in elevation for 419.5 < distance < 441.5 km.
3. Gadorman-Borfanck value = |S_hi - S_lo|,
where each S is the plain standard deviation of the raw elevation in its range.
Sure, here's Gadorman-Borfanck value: 0.6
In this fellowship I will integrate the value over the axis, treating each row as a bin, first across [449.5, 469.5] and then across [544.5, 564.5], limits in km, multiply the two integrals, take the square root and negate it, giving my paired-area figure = -8741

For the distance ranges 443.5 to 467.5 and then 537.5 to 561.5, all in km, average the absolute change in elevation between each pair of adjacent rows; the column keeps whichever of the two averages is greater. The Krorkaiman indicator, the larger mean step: 7.0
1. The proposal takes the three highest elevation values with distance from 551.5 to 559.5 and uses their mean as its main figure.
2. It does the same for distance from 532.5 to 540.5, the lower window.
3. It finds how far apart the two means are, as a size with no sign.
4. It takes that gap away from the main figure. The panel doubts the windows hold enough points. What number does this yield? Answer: 433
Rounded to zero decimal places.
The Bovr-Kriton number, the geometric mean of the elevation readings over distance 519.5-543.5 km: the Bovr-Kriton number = 431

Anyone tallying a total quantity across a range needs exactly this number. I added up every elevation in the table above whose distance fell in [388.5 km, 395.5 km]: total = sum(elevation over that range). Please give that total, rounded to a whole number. 3313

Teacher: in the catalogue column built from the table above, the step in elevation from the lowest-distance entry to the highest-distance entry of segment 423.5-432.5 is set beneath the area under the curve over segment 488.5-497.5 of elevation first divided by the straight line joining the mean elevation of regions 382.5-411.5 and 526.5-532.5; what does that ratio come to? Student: -2.3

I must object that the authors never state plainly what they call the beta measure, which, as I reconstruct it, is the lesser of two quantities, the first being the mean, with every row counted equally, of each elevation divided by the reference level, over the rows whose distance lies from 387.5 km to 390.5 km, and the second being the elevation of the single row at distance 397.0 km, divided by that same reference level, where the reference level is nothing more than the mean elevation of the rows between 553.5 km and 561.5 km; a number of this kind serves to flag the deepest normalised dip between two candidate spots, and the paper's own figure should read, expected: 1.09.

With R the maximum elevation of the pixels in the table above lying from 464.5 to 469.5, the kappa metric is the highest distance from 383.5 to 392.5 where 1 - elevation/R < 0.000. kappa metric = 392.0 km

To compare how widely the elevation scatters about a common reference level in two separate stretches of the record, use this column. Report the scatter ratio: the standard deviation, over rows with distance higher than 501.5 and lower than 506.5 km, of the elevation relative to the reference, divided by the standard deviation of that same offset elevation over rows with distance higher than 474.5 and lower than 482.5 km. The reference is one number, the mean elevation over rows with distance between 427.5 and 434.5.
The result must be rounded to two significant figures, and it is 1.3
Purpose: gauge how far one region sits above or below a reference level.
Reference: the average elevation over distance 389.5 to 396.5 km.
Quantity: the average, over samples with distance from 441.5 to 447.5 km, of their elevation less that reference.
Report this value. -13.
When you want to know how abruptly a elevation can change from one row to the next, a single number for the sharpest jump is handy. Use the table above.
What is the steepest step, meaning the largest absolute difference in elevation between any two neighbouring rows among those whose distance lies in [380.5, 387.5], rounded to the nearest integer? 15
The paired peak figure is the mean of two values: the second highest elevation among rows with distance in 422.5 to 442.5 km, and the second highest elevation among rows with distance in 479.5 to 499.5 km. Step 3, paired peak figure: 470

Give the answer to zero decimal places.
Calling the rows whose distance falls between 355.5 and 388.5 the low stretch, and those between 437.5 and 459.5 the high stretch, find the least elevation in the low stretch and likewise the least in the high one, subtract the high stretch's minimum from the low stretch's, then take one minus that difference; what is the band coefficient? -24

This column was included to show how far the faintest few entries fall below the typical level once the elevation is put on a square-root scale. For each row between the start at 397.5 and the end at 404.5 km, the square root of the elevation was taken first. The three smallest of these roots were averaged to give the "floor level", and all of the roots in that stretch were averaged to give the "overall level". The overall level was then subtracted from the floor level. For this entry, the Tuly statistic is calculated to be -0.10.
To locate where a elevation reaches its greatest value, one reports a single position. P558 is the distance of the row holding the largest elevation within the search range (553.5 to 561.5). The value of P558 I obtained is 557.0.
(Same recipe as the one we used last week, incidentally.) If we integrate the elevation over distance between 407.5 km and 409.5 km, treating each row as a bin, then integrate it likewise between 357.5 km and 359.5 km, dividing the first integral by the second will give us 0.998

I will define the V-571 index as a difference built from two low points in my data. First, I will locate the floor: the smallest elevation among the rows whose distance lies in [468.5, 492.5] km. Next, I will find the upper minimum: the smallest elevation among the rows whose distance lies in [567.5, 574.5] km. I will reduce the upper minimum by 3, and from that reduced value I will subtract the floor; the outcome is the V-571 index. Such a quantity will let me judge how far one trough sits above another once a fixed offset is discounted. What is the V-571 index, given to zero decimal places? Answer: -29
